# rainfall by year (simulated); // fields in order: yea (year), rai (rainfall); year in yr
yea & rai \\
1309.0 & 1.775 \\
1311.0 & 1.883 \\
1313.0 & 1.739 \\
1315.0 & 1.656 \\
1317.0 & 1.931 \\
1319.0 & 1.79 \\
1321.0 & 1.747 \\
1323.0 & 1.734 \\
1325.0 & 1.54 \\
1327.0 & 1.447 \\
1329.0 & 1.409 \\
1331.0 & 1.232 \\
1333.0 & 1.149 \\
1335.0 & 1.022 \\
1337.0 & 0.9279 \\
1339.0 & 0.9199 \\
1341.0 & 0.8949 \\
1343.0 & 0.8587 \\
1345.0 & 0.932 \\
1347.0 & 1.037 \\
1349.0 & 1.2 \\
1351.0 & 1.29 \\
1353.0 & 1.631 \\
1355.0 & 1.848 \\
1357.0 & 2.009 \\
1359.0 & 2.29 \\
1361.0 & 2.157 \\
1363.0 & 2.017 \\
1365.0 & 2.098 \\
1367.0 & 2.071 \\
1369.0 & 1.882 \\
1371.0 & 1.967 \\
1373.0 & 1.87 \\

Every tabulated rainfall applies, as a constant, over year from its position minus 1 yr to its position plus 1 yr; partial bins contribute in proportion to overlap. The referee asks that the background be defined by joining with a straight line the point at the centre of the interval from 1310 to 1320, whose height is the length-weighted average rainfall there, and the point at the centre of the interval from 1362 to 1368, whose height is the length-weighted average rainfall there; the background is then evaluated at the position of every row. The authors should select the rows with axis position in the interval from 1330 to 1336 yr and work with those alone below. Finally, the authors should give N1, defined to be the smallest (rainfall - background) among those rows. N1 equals -0.9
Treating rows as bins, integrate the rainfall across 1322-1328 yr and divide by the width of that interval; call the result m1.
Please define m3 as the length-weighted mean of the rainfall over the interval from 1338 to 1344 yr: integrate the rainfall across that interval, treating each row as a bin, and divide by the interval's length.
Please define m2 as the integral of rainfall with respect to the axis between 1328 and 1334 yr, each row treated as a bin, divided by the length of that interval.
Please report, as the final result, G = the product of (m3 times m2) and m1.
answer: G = 1.8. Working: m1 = 1.57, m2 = 1.3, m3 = 0.9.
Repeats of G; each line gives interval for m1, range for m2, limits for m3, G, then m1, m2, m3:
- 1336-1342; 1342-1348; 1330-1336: 1.0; 0.91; 0.9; 1.1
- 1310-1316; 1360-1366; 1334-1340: 3.5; 1.76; 2.1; 1.0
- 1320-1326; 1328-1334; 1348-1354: 2.9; 1.67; 1.3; 1.4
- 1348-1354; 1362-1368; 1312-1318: 5.0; 1.37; 2.1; 1.8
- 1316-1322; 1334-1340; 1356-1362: 3.8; 1.82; 1.0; 2.2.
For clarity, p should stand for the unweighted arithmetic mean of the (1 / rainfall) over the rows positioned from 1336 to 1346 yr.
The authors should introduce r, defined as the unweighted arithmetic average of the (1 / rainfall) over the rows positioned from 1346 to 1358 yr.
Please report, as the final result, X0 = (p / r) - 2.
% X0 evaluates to -0.43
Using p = 1.1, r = 0.70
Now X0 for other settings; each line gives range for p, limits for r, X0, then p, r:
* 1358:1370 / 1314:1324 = -1.15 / 0.5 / 0.57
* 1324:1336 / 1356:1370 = -0.38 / 0.8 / 0.48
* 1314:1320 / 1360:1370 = -0.86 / 0.6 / 0.49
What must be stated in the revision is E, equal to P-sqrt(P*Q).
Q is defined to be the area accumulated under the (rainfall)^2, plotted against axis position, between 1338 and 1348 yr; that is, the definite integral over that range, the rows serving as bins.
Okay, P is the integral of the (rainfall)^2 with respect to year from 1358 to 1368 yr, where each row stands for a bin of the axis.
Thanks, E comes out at 26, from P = 45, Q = 8.7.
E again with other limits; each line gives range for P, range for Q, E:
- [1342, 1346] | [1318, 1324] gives -5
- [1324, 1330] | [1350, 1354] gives 2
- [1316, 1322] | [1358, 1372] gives -15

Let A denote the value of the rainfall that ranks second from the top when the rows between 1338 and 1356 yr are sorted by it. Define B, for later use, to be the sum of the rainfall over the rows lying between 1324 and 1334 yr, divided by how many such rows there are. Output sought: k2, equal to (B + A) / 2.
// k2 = 1.5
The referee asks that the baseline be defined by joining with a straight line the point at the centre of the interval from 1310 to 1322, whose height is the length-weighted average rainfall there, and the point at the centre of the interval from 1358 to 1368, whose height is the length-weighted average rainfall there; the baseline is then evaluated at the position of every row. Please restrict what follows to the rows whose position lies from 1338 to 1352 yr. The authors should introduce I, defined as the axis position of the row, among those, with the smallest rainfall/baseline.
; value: 1343.0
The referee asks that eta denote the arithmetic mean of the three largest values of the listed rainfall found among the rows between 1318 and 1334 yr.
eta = 1.8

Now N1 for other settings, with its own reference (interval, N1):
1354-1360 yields -0.2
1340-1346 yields -1.1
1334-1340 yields -1.0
